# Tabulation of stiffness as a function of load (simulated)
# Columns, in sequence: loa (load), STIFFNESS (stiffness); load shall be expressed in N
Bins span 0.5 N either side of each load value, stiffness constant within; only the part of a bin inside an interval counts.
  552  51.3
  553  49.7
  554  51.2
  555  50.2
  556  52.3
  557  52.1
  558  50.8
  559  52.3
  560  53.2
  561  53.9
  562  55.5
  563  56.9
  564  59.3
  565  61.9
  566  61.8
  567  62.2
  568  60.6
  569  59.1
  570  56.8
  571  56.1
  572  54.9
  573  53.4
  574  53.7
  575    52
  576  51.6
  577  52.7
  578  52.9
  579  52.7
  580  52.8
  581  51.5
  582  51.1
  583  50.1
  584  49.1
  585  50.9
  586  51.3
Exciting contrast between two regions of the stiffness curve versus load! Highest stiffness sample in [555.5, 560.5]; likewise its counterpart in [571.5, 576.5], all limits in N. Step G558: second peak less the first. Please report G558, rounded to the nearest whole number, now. 2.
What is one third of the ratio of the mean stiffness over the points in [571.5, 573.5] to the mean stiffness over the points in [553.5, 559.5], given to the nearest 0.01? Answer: 0.35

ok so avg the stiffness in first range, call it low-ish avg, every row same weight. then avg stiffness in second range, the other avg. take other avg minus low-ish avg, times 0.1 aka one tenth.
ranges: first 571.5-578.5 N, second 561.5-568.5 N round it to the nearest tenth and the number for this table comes 0.7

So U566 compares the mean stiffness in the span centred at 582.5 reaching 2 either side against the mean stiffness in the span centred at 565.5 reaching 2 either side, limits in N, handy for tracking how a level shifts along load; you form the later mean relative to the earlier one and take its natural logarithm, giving -0.19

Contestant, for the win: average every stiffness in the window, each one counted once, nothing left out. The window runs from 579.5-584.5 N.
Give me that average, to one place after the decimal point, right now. 50.9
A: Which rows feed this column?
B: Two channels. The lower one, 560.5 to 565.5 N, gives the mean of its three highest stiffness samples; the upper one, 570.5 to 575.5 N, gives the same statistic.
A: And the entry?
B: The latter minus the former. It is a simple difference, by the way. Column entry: -4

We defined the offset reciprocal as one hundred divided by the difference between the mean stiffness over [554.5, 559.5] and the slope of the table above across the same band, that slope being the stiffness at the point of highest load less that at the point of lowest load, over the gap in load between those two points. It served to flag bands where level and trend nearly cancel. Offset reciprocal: 1.96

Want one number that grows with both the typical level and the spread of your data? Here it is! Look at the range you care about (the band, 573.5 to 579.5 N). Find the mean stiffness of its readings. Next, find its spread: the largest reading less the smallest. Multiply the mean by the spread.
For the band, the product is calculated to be 110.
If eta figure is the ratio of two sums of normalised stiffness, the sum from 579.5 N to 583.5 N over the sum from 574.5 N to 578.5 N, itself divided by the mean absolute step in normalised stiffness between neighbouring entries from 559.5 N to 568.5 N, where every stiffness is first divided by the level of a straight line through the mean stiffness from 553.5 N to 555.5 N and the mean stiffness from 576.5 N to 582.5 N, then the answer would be 38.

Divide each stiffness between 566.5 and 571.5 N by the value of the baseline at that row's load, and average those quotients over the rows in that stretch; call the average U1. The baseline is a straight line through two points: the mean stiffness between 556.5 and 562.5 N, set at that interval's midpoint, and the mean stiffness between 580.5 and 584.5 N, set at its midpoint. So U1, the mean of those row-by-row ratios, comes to 1.14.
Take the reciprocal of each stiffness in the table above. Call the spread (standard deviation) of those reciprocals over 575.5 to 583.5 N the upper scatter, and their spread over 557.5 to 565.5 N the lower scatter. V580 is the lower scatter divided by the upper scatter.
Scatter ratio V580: 3.1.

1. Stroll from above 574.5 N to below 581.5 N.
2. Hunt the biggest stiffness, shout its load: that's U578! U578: 578 N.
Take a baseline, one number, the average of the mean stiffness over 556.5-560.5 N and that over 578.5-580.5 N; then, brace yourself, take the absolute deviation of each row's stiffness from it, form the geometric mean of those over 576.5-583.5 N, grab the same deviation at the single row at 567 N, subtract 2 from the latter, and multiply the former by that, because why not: 4.9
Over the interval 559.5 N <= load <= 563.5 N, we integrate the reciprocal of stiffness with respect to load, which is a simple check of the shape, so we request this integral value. 0.0729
